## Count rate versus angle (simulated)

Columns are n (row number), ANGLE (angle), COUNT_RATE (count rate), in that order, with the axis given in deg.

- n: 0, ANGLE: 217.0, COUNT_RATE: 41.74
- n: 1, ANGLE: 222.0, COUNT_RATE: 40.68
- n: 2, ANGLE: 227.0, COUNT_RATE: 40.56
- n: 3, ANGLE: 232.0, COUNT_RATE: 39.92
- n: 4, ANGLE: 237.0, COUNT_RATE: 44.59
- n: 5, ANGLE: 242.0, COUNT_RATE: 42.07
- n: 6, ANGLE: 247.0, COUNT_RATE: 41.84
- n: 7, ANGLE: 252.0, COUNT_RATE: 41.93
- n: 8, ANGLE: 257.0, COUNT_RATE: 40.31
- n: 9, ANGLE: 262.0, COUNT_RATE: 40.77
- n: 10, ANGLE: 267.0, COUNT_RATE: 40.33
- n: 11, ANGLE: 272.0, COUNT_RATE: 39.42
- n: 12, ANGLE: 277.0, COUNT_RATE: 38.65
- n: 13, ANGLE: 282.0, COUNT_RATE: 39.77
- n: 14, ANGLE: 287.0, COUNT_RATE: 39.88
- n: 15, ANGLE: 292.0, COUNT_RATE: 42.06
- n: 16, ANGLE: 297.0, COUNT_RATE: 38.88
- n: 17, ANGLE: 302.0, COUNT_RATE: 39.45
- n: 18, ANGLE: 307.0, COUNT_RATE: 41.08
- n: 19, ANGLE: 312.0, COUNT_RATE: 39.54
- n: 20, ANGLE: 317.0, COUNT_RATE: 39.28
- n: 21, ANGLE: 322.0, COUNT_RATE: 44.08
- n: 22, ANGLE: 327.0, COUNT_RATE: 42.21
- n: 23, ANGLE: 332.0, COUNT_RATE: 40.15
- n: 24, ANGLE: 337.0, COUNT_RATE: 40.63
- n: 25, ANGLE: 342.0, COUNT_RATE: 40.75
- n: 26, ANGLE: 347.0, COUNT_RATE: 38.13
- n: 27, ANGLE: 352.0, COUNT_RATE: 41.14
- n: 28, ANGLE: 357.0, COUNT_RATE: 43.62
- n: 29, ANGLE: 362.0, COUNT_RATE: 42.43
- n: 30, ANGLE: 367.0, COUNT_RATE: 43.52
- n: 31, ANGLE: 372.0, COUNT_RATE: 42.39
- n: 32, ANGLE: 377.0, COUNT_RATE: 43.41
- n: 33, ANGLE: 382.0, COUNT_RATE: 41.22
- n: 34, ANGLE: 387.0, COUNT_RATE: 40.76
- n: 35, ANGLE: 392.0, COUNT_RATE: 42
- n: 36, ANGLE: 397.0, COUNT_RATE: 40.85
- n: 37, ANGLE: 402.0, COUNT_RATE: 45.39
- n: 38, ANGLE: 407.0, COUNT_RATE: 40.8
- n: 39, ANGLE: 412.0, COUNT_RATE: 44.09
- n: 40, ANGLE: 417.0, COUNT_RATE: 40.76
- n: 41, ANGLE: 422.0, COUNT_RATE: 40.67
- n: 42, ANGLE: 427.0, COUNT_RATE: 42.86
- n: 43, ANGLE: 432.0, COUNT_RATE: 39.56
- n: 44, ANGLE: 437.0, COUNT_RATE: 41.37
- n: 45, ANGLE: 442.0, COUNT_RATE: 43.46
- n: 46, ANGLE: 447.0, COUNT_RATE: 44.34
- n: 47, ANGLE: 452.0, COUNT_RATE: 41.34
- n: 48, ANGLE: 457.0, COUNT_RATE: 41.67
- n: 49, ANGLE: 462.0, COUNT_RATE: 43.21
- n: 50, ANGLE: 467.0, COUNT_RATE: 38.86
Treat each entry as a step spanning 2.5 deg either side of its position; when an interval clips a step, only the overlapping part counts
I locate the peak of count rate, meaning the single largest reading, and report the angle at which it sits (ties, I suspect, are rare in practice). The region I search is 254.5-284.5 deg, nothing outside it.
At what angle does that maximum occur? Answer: 262.0 deg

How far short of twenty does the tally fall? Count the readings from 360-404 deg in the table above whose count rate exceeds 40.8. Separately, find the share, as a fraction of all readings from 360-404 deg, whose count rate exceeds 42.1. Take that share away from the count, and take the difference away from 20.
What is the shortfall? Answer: 12.6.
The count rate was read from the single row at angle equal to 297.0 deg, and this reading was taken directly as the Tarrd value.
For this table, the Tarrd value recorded 38.88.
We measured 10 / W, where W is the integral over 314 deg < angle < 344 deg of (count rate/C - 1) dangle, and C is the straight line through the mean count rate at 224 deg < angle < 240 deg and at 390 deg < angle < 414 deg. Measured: -13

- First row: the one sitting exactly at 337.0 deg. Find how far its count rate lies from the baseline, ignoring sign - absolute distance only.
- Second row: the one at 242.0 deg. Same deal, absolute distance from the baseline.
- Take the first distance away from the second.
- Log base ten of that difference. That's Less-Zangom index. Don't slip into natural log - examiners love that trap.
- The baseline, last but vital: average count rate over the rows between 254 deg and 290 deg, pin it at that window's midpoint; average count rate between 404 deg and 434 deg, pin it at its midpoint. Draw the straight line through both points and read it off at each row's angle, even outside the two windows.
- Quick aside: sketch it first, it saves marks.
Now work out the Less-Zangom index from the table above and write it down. 0.39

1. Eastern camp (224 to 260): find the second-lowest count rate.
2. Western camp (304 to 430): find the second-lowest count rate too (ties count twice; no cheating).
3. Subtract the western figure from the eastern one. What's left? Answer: 1.03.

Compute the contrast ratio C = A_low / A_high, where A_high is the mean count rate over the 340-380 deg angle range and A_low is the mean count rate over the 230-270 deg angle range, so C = 0.989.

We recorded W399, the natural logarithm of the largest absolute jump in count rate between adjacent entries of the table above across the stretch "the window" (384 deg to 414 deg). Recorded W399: 1.5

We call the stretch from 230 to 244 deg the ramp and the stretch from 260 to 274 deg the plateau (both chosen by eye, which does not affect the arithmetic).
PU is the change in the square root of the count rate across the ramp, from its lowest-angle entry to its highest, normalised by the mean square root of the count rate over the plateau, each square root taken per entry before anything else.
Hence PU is 0.0265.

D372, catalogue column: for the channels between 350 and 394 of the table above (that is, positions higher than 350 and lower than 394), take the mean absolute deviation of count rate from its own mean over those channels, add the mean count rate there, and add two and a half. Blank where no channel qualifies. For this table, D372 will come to 45.7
